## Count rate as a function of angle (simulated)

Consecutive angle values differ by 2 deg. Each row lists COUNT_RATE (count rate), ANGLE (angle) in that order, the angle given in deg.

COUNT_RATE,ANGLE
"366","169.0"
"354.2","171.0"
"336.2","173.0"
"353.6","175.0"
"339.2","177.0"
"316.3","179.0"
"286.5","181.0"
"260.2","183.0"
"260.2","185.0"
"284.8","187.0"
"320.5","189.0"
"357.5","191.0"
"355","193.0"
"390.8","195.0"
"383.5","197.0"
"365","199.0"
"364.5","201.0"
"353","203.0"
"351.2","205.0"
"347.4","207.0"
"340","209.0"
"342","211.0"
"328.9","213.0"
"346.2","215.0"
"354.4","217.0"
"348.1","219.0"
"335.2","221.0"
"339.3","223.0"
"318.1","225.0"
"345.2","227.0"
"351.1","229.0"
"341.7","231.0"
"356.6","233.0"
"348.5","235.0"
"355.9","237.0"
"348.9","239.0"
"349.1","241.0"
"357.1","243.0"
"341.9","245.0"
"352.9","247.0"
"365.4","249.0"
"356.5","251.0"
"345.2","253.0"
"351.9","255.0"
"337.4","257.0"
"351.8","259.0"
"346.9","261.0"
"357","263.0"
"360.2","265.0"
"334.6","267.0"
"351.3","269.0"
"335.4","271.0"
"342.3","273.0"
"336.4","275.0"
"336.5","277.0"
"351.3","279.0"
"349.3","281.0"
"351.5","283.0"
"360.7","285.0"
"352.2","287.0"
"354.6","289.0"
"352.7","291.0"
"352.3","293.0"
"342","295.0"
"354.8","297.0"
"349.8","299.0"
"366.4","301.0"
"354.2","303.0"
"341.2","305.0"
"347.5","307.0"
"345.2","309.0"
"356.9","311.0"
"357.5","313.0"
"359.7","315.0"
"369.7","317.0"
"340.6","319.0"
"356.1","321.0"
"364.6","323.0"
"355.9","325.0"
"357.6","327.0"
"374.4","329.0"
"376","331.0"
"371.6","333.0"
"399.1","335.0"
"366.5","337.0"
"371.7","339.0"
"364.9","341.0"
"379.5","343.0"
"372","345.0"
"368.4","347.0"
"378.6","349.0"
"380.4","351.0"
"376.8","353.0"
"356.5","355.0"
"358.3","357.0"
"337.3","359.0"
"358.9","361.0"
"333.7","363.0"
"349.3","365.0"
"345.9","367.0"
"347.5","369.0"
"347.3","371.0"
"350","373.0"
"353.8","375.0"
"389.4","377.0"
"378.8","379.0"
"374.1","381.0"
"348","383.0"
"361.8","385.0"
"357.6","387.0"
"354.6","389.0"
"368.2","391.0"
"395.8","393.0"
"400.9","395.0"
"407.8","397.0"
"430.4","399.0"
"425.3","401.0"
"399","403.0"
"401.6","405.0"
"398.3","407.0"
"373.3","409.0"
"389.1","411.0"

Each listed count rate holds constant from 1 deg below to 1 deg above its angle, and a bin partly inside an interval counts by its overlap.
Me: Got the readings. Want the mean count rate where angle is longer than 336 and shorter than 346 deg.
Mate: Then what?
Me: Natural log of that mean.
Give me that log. 5.92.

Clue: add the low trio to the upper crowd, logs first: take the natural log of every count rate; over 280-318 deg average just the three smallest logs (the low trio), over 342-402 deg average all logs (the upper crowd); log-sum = 11.7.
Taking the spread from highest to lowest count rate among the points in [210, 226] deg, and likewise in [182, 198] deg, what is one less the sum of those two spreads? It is -166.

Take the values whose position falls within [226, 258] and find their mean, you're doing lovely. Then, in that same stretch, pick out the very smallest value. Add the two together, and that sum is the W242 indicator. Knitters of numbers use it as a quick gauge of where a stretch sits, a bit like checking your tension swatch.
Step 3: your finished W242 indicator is 687.7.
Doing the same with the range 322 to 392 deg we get 697.4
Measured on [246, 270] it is 685.5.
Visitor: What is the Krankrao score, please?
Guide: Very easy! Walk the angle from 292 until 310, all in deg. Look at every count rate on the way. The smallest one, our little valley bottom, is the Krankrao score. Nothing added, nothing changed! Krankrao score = 341.2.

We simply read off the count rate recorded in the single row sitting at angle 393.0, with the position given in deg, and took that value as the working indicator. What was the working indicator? 395.8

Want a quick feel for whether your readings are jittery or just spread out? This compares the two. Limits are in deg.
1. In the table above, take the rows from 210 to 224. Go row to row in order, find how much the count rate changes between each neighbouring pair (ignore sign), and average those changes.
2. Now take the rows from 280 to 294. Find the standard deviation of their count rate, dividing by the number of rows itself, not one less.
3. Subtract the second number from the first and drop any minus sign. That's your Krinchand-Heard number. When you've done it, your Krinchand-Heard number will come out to 7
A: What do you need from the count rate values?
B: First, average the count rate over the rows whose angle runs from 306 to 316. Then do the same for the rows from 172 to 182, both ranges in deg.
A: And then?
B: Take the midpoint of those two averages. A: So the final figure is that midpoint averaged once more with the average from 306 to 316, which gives 347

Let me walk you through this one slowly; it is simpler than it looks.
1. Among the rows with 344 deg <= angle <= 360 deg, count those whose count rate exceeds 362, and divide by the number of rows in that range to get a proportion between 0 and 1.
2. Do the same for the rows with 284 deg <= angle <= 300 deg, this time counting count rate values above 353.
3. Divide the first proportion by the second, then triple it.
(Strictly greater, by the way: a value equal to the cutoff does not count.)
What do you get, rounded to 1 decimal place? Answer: 5.0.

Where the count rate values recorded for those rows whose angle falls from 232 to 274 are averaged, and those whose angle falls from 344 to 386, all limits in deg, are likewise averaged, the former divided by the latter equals 0.971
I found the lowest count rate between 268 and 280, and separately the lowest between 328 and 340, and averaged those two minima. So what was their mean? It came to 351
